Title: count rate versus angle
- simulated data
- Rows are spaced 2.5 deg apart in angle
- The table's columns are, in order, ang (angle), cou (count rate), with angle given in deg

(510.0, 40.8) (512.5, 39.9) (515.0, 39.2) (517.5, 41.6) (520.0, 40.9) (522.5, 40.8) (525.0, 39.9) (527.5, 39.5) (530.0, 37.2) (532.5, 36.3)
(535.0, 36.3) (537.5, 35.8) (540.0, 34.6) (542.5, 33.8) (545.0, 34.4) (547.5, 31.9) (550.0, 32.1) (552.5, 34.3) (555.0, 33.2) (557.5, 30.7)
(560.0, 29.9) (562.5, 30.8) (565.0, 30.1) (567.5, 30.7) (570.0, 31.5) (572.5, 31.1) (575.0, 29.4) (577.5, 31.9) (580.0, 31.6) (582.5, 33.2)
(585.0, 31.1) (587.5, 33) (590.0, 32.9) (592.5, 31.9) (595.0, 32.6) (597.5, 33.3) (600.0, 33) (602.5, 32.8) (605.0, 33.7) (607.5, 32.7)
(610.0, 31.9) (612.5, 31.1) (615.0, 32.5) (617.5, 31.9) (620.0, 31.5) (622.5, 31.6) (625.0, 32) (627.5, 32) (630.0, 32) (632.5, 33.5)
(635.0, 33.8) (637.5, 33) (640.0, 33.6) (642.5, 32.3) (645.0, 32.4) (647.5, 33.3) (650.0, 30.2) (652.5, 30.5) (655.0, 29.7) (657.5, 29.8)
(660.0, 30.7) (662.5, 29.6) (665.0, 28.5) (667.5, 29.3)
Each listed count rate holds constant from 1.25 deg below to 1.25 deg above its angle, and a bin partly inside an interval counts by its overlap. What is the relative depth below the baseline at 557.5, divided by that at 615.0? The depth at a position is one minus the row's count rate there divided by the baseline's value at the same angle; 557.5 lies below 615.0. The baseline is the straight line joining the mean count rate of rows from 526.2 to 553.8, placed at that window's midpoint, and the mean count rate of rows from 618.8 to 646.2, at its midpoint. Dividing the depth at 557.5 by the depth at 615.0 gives 7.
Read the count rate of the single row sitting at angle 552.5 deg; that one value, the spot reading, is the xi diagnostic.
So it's 34.3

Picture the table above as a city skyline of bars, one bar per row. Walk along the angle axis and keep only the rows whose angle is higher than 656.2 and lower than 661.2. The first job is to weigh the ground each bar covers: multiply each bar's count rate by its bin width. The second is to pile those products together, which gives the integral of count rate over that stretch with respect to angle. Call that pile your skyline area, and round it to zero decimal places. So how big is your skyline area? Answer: 151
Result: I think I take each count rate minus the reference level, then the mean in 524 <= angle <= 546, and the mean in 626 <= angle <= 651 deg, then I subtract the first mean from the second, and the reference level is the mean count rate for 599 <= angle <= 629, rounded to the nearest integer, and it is -4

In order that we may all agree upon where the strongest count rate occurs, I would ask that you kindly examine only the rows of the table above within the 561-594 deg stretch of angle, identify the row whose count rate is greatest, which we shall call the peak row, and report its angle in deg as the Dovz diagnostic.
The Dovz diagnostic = 582.5 deg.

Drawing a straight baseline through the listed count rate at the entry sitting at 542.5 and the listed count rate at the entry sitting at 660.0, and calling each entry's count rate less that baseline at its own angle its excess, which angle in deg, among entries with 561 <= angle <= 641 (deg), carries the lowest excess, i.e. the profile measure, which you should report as 575.0 deg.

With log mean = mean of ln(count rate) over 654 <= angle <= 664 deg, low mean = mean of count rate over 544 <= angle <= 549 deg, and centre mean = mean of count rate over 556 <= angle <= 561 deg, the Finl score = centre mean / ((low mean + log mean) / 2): 1.7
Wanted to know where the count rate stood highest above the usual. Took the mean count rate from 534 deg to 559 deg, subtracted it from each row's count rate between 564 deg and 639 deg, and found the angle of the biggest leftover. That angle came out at 635.0 deg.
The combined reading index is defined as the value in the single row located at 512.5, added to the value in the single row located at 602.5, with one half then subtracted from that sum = 72.2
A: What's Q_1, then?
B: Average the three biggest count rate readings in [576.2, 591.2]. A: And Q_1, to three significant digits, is 33.0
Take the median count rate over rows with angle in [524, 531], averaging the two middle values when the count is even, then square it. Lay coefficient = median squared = 1560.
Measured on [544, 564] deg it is 1024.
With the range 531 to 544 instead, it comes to 1282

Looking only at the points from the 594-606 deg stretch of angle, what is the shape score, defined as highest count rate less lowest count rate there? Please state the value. 1.1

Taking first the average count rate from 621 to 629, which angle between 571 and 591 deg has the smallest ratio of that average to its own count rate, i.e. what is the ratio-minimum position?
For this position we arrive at 582.5 deg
